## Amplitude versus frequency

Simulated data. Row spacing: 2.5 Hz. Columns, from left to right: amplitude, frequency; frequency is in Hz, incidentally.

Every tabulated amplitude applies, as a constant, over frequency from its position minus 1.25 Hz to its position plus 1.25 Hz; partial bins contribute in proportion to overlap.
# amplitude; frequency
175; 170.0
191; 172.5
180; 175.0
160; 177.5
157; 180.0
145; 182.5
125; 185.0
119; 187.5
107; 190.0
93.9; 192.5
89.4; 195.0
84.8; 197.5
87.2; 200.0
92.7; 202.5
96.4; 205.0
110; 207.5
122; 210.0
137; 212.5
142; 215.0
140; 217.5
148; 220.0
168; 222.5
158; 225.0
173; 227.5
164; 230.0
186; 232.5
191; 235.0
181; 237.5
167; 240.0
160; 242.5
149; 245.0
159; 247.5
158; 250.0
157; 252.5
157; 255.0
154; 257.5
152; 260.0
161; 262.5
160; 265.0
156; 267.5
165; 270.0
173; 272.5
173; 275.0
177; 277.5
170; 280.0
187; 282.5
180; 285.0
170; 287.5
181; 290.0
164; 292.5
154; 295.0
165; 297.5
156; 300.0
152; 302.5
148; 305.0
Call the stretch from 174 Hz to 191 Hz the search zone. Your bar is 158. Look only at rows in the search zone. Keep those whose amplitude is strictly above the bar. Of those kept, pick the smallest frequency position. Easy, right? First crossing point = 175.0 Hz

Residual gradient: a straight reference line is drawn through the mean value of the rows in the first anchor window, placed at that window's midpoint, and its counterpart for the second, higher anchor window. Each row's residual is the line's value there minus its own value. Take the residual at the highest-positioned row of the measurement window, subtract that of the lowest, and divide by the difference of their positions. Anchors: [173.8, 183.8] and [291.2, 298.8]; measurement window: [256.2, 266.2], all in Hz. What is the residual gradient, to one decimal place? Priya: -0.8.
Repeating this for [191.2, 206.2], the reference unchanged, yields -0.2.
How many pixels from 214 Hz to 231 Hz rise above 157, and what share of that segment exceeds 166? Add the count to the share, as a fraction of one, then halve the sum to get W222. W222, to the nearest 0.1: 2.1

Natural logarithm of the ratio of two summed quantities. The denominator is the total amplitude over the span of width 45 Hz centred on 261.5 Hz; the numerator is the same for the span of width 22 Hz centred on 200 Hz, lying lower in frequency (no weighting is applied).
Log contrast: -1.2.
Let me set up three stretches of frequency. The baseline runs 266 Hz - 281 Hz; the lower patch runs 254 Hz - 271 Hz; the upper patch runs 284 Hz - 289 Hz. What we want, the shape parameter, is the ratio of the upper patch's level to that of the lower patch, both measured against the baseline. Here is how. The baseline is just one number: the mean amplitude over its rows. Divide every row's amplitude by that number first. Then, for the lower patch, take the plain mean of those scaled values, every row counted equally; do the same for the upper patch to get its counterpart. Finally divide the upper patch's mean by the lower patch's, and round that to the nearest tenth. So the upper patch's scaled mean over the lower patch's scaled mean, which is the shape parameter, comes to 1.1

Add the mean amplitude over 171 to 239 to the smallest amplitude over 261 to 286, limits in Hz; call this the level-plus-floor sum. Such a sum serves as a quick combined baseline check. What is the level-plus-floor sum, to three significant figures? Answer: 295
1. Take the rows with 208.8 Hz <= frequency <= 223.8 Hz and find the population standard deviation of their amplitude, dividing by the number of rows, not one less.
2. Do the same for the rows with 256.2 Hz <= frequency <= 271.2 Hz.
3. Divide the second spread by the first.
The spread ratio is 0.32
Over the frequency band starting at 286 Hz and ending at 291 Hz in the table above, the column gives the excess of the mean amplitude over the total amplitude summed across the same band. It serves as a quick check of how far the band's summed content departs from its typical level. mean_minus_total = -176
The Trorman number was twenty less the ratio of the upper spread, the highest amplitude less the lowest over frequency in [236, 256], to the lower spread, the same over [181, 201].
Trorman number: 19.5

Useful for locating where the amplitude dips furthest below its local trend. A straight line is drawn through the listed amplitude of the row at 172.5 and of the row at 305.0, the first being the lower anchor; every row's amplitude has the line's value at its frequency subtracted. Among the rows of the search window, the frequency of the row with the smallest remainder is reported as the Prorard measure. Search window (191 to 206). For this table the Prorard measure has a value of 197.5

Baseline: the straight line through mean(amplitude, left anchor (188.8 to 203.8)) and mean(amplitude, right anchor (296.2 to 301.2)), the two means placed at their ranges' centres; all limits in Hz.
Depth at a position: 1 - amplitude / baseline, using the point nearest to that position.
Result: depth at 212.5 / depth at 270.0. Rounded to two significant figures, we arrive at 2.0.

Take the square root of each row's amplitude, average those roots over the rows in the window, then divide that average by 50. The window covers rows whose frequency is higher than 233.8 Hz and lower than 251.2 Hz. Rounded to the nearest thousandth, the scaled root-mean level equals 0.258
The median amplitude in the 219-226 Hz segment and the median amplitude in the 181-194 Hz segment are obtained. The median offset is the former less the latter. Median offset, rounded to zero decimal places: 39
